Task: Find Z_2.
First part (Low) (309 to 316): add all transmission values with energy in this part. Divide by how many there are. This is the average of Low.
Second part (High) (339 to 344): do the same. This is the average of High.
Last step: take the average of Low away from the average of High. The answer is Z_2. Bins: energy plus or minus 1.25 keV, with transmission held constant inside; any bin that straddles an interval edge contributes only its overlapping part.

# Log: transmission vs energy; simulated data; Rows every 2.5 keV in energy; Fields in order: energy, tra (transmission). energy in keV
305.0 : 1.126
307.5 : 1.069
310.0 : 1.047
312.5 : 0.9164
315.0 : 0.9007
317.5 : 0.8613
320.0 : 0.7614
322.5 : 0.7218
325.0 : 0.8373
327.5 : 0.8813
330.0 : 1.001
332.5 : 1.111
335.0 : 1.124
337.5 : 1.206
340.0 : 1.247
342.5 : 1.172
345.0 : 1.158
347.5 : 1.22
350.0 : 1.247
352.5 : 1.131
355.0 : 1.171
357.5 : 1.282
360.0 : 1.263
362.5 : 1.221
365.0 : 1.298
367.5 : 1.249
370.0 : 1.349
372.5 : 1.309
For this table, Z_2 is 0.25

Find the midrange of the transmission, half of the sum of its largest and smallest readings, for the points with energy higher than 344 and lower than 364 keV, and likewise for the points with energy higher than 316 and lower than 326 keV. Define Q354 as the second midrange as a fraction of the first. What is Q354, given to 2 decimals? 0.66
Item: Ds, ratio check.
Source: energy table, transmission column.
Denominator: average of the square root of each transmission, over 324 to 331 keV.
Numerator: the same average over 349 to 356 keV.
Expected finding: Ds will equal 1.14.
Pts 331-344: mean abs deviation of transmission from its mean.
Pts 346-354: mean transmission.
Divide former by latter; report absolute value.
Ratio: 0.036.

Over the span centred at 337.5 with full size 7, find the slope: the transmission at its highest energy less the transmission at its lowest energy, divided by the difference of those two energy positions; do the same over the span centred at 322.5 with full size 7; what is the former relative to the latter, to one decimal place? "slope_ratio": 1.6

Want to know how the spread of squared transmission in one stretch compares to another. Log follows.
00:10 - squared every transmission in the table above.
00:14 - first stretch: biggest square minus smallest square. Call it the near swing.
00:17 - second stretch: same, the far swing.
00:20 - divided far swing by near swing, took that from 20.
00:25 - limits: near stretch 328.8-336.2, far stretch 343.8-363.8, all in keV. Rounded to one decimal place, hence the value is 18.6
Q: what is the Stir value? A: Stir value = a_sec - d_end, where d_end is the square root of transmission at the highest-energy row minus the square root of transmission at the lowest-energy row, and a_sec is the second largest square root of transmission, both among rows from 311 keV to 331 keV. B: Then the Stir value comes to 0.91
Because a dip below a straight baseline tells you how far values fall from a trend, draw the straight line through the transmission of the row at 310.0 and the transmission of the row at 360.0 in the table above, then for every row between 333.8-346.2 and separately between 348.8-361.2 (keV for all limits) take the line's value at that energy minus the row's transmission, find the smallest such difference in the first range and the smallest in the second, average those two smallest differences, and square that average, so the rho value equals 0.0025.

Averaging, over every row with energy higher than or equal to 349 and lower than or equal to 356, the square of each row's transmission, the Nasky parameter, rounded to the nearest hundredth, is 1.40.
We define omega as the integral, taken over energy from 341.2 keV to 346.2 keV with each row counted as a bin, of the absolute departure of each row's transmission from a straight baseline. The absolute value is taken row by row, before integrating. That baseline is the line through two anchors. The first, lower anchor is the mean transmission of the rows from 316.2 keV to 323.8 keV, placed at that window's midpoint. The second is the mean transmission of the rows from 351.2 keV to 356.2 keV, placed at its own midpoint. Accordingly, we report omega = 0.62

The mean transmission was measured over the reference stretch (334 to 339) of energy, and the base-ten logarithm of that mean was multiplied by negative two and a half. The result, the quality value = -0.17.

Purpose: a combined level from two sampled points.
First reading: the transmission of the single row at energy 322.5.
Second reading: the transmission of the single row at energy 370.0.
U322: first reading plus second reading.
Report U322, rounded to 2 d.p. 2.07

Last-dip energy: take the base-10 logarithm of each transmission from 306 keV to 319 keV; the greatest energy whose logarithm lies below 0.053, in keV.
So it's 317.5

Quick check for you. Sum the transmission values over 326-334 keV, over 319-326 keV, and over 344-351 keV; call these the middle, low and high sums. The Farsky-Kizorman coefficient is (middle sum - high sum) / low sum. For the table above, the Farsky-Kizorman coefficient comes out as -0.27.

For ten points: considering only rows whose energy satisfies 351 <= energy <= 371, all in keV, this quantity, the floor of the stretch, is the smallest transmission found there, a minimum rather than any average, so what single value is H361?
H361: 1.131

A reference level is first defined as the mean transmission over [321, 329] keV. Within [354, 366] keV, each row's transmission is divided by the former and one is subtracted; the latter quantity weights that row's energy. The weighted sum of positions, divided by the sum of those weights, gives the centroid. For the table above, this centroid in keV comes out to 360.2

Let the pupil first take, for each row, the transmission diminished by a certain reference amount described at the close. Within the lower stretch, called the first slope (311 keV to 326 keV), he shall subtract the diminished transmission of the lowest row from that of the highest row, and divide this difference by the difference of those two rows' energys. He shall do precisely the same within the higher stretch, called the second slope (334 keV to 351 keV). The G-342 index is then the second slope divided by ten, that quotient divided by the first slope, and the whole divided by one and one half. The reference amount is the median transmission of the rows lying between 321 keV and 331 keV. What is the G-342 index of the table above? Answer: -0.086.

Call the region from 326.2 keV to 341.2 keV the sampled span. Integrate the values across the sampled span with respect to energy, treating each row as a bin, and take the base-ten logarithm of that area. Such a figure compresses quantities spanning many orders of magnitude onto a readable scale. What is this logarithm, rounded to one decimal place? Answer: 1.2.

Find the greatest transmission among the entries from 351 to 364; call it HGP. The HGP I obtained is 1.282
